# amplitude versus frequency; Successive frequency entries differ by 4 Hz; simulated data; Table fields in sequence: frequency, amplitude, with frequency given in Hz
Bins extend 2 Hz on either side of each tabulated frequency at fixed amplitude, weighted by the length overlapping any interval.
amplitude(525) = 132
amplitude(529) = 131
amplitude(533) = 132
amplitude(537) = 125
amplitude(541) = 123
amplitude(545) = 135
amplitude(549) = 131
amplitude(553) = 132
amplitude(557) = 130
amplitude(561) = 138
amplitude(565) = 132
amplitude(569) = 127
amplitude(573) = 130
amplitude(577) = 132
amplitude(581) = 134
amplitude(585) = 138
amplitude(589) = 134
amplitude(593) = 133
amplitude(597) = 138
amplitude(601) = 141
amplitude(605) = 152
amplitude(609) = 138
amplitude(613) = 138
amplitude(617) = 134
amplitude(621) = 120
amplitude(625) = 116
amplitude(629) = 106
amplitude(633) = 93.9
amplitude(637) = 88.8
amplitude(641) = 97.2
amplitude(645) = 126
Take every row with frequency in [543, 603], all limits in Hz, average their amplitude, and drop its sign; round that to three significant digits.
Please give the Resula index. 134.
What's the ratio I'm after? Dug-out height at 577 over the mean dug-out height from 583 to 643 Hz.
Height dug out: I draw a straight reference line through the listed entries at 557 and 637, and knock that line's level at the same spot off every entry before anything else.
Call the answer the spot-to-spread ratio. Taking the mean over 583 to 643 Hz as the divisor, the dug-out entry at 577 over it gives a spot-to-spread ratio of 0.5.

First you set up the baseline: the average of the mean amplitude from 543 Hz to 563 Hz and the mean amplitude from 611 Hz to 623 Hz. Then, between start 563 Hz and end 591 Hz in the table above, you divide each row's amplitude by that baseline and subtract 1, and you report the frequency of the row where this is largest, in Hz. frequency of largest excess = 585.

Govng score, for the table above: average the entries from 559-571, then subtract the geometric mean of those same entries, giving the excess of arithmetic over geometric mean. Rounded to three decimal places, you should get 0.076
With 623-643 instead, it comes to 0.449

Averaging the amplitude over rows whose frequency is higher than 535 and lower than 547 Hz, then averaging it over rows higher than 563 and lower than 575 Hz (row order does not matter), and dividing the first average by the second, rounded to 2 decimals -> 0.98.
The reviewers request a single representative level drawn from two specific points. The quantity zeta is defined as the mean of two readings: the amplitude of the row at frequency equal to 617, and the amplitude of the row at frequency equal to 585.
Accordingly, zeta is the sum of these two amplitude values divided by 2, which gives 136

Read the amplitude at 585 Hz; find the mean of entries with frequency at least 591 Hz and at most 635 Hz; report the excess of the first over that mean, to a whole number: 10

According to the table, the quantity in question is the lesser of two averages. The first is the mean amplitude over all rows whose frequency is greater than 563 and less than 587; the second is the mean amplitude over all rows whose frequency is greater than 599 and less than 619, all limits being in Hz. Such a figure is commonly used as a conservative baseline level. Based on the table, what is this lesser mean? 132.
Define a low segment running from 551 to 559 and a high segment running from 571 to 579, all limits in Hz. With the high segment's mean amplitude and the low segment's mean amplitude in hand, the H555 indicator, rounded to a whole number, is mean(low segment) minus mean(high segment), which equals 0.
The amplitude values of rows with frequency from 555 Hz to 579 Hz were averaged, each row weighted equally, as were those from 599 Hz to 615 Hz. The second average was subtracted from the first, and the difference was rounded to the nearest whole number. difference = -11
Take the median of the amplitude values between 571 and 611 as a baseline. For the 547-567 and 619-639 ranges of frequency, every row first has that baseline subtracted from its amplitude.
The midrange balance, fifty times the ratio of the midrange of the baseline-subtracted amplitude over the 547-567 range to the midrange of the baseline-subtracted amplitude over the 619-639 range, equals 3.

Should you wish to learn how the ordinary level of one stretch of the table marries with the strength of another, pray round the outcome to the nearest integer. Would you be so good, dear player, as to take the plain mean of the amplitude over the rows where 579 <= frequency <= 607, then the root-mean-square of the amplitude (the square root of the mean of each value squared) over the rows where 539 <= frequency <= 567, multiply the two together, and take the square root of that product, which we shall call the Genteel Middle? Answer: 135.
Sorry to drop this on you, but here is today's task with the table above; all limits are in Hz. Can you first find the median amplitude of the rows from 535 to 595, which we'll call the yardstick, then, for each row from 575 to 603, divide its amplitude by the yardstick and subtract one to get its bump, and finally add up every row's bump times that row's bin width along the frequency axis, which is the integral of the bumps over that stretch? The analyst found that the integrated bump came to 0.8 Hz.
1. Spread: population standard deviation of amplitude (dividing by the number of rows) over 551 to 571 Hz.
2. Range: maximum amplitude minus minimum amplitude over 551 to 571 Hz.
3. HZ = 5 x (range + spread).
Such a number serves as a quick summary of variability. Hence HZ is 73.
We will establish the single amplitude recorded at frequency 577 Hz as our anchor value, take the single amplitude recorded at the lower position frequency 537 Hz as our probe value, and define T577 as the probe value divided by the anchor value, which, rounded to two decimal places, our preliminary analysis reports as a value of 0.95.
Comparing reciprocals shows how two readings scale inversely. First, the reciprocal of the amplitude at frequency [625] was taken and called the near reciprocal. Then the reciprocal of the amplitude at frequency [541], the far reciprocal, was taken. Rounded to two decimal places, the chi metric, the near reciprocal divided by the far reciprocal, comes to 1.06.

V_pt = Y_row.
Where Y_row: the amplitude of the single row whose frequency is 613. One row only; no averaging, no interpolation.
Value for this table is 138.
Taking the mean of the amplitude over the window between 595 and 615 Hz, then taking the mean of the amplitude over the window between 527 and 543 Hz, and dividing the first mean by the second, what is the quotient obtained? 1.11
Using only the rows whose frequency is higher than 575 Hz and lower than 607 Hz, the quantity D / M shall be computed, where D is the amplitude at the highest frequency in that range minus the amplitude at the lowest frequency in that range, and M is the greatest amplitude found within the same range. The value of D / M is 0.13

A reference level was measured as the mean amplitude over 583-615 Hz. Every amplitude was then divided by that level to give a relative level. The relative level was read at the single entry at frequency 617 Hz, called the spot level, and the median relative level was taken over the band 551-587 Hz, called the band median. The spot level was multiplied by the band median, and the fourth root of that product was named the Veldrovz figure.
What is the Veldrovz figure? 0.98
